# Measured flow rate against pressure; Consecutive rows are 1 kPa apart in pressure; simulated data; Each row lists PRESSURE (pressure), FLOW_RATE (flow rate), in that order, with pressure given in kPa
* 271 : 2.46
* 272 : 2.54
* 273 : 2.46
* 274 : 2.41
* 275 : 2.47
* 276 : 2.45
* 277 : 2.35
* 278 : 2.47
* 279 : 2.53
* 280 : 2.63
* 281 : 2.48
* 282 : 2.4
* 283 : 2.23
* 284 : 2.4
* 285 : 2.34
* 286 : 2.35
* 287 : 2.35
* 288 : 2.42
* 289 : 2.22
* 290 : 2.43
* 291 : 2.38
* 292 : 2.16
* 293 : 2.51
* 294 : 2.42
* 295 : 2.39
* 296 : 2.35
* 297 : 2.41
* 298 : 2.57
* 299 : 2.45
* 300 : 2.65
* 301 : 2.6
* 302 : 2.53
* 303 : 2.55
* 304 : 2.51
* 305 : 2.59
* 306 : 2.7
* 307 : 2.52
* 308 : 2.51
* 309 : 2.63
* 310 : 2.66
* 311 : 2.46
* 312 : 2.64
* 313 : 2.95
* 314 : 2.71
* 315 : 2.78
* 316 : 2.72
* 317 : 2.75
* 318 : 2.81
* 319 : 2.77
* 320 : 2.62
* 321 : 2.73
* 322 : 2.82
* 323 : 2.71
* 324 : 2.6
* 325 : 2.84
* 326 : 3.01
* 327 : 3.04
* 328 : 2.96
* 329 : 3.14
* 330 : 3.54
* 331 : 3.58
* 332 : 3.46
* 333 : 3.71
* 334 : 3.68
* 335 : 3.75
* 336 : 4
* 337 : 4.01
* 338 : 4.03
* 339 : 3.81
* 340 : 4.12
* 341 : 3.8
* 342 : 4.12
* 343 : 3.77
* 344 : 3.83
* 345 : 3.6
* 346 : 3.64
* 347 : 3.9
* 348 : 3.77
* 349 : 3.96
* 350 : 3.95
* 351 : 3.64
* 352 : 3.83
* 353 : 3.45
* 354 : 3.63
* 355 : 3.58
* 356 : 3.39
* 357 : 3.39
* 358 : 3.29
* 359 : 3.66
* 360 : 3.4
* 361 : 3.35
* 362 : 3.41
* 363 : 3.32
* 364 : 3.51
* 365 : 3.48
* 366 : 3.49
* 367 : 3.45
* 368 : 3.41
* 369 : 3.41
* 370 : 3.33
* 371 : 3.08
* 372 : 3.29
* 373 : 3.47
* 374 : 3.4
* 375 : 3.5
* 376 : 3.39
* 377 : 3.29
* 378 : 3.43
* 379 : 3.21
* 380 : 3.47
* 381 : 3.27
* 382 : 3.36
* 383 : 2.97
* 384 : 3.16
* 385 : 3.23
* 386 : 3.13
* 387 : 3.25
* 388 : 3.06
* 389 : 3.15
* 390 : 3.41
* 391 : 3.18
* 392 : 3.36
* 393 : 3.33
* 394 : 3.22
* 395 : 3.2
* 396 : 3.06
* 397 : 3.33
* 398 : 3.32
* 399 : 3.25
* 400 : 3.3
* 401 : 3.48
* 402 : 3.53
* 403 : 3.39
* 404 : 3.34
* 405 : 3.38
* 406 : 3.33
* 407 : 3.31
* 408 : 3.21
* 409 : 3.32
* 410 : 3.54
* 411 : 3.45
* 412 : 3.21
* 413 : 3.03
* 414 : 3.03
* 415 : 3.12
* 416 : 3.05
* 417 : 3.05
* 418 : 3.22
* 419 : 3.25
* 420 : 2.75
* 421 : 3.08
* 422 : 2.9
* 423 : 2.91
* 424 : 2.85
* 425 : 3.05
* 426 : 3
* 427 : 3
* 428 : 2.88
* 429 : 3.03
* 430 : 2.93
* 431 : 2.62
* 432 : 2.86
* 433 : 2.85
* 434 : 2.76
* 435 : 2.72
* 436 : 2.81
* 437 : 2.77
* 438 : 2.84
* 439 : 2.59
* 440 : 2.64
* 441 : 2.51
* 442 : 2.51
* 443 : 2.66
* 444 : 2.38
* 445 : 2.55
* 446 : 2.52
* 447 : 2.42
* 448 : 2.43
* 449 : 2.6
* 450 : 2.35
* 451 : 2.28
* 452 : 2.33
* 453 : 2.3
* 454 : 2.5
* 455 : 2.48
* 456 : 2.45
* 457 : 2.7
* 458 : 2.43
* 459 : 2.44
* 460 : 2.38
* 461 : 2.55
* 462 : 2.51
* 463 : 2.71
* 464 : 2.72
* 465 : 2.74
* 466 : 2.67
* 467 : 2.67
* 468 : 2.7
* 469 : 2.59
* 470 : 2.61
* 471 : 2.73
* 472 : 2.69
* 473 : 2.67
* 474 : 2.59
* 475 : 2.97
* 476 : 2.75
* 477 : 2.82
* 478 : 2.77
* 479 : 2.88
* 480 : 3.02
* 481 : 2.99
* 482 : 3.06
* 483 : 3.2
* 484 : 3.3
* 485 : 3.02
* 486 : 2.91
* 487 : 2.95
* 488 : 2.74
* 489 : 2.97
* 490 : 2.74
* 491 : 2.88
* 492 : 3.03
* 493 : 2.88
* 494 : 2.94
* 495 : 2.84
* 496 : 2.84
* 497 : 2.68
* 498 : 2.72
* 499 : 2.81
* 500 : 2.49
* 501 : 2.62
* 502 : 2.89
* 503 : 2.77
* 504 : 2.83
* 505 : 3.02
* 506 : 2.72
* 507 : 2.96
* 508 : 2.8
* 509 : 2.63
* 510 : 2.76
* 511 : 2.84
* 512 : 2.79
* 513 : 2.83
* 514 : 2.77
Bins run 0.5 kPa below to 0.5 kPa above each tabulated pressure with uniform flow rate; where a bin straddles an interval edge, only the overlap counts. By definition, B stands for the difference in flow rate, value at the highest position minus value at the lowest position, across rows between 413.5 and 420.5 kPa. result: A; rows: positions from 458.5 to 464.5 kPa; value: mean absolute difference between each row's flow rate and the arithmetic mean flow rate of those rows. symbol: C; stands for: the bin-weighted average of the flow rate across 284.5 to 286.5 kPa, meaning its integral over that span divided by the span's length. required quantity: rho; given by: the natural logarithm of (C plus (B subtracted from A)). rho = 1.01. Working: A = 0.11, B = -0.28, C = 2.3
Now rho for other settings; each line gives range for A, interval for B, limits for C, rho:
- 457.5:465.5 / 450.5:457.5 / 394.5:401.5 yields 1.09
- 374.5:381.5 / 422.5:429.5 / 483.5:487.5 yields 1.10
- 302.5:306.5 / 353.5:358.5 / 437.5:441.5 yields 1.11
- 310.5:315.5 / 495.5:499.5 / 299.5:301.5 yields 1.02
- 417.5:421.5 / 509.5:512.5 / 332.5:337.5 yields 1.38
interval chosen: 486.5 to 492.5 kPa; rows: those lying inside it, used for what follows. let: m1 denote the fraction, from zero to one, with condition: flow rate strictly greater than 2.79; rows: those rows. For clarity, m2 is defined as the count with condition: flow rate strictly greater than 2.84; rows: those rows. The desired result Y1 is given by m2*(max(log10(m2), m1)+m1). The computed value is 5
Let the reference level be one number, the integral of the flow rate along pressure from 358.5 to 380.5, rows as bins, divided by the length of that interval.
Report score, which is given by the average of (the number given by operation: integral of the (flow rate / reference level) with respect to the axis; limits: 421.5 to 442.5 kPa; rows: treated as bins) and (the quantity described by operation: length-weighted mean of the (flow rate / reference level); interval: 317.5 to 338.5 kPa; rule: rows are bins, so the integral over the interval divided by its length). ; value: 9.2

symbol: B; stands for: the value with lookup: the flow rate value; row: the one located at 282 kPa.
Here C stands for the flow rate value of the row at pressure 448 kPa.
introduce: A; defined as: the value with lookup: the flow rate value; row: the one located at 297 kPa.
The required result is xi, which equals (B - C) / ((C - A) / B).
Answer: -3.6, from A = 2.41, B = 2.4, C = 2.43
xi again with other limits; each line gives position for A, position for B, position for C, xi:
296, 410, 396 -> 2.4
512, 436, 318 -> 0.0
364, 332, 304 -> -3.3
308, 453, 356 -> -2.8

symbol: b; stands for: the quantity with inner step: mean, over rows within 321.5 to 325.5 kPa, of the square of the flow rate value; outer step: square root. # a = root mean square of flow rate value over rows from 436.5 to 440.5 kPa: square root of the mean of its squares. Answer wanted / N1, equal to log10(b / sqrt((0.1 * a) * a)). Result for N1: 0.505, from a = 2.71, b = 2.74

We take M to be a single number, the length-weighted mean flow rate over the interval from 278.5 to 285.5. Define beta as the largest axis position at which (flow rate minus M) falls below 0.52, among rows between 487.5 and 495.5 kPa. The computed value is 495 kPa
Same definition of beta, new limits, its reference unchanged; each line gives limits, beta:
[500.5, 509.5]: 509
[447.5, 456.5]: 456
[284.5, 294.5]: 294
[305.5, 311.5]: 311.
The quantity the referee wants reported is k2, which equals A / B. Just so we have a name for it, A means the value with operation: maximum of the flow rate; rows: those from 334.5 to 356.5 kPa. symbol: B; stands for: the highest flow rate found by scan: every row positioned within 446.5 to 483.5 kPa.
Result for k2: 1.29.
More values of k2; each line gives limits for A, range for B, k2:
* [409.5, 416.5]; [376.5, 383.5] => 1.02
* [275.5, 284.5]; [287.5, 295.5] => 1.05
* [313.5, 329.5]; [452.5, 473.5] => 1.15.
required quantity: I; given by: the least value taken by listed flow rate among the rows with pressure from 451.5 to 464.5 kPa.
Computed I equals 2.3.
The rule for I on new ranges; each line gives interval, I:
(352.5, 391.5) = 2.97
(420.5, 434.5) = 2.62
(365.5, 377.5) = 3.08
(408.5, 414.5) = 3.03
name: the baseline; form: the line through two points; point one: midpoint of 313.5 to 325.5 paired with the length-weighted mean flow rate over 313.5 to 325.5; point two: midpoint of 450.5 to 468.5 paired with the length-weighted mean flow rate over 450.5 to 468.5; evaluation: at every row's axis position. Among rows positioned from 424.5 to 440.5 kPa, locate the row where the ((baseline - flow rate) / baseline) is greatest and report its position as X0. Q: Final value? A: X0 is 439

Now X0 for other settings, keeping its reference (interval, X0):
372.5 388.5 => 383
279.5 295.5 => 292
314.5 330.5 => 324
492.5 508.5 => 500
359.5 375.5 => 371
